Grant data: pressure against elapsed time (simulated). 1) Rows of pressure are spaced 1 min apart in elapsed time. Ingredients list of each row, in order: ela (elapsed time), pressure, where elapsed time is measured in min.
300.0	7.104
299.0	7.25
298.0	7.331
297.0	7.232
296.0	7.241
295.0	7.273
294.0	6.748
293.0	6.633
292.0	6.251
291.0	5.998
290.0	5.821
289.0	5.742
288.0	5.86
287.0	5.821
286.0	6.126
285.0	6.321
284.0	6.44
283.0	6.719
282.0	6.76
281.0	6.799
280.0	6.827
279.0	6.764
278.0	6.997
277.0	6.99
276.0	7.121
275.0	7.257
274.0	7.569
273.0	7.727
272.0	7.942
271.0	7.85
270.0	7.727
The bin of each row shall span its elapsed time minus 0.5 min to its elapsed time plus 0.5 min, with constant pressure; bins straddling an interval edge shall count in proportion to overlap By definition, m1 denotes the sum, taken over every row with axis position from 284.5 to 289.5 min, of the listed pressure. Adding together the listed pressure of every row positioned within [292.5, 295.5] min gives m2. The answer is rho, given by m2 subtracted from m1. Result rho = 9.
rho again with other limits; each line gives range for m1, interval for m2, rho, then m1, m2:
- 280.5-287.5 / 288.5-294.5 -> 8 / 45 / 37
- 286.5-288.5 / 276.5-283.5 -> -36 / 12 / 48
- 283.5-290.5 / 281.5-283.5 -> 29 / 42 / 13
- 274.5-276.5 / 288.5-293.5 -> -16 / 14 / 30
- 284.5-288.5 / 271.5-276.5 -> -13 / 24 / 38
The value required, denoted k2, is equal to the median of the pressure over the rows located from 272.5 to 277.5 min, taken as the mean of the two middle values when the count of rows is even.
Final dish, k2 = 7.26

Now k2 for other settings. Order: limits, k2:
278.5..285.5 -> 6.76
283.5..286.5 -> 6.32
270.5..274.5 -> 7.79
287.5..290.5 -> 5.82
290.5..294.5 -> 6.44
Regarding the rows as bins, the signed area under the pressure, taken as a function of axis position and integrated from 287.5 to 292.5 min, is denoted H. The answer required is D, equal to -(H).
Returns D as -30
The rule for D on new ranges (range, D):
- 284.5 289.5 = -30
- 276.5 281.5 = -34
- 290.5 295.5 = -33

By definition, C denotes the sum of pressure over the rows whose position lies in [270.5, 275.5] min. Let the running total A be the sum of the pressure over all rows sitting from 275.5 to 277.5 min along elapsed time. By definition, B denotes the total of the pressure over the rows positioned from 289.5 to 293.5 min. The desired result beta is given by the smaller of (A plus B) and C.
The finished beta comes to 38.3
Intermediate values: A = 14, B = 25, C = 38.3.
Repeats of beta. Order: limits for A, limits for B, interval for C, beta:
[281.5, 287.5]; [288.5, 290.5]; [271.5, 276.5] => 37.6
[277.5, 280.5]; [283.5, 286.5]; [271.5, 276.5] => 37.6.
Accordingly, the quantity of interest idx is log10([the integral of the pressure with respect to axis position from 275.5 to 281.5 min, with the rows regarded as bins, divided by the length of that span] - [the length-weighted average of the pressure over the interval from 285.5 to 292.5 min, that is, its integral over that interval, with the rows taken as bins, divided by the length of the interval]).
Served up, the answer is 0.0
